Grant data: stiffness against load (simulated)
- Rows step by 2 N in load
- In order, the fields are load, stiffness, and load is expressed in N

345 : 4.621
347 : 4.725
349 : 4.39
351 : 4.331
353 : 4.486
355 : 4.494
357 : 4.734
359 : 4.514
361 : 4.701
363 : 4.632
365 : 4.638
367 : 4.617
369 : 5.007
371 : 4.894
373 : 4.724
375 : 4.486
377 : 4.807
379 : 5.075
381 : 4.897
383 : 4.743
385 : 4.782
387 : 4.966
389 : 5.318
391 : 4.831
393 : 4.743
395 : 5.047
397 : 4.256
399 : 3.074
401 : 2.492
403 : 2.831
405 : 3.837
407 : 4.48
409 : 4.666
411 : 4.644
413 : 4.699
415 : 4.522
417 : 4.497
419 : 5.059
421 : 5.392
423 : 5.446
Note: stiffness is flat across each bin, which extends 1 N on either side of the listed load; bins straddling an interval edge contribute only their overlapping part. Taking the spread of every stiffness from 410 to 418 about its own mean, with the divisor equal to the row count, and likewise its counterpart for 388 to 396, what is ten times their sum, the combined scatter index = 3.1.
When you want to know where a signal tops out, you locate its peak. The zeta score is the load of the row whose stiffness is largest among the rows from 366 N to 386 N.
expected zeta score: 379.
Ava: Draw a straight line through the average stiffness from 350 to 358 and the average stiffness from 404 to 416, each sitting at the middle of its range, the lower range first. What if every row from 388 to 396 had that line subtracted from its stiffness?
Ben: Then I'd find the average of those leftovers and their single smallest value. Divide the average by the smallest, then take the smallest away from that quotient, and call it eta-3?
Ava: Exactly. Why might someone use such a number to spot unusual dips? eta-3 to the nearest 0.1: 1.7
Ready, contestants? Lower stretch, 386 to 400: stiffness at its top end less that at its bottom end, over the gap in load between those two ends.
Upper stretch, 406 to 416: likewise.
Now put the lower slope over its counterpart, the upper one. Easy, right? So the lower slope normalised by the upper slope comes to -30.0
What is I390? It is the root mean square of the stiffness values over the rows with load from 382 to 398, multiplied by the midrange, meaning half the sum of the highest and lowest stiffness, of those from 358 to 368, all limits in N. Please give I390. 22.3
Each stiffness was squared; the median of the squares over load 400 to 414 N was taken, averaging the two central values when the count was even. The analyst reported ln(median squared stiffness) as 3.00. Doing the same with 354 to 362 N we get 3.06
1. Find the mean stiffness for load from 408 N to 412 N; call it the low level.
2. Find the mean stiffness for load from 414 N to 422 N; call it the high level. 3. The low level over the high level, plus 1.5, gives 2.46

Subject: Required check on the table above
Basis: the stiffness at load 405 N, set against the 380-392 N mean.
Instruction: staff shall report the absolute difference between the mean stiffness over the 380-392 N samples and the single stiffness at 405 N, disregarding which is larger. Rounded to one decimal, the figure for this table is 1.1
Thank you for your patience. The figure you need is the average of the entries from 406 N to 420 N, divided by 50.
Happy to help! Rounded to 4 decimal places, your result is 0.0930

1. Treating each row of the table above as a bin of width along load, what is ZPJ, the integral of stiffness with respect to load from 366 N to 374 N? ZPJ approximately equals 38.5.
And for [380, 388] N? 38.8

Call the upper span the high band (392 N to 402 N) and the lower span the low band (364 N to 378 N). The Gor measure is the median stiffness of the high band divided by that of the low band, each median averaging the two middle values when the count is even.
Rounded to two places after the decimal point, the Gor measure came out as 0.90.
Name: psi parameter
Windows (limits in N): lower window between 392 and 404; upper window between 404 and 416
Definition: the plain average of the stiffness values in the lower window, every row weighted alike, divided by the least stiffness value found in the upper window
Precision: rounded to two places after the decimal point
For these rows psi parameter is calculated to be 0.97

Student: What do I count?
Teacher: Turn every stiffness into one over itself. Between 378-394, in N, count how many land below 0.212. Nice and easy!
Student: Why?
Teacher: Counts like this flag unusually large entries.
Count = 8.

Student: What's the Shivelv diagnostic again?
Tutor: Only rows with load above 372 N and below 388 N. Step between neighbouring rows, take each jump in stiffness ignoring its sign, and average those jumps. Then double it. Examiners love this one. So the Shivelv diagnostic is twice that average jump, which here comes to 0.39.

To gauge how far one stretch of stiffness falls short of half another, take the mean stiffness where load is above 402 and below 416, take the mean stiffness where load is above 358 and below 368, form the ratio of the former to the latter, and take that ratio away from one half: -0.42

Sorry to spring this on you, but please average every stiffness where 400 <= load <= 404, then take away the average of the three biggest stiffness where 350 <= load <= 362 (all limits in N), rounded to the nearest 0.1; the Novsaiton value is -2.0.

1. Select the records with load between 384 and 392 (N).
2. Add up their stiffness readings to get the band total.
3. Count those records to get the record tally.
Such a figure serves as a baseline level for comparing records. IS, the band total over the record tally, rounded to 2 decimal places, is 4.97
